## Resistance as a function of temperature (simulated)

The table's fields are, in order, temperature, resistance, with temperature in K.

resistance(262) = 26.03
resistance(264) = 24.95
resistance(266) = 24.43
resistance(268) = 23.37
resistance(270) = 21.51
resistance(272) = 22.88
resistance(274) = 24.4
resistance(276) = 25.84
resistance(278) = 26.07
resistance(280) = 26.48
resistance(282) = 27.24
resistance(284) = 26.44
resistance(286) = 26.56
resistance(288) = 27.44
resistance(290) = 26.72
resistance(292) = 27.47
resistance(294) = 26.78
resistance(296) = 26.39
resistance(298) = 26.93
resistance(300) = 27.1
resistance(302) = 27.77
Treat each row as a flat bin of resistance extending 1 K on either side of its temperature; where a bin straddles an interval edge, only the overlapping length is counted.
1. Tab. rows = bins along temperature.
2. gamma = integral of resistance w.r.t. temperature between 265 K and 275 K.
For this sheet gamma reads 233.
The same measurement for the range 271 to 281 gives 251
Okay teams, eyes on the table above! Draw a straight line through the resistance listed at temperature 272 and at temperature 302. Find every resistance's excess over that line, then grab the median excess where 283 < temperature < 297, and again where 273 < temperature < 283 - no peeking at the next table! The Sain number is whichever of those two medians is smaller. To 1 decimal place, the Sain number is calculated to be 1.3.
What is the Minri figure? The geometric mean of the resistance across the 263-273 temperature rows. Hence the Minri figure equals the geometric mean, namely 23.4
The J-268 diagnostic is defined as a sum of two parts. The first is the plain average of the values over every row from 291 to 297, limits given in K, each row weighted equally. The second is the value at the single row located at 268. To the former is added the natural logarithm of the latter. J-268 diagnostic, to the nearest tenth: 30.0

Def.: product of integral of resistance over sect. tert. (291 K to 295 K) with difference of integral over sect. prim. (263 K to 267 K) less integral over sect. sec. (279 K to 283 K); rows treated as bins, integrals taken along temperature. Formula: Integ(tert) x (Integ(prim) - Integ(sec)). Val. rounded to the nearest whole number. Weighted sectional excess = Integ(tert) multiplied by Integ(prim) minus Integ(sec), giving -942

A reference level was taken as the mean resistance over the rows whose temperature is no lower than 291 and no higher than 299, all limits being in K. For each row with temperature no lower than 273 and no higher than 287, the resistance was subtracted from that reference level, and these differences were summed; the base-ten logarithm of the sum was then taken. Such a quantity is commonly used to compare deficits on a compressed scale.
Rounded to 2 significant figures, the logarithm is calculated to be 0.72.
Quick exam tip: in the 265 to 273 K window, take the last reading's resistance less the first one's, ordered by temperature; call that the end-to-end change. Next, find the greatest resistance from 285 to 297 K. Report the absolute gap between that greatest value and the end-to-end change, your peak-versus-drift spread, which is 29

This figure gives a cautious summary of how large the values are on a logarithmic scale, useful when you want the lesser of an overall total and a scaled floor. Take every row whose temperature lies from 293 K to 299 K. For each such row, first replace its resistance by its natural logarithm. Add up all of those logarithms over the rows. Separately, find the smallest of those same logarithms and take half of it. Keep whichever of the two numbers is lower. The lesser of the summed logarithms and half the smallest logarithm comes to 1.64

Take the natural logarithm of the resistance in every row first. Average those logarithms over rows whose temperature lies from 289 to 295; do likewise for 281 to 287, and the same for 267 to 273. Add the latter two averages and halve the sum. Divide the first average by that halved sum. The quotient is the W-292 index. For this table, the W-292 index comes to 1.03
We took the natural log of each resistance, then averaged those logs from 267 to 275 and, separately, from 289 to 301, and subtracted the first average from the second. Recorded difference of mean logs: 0.16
